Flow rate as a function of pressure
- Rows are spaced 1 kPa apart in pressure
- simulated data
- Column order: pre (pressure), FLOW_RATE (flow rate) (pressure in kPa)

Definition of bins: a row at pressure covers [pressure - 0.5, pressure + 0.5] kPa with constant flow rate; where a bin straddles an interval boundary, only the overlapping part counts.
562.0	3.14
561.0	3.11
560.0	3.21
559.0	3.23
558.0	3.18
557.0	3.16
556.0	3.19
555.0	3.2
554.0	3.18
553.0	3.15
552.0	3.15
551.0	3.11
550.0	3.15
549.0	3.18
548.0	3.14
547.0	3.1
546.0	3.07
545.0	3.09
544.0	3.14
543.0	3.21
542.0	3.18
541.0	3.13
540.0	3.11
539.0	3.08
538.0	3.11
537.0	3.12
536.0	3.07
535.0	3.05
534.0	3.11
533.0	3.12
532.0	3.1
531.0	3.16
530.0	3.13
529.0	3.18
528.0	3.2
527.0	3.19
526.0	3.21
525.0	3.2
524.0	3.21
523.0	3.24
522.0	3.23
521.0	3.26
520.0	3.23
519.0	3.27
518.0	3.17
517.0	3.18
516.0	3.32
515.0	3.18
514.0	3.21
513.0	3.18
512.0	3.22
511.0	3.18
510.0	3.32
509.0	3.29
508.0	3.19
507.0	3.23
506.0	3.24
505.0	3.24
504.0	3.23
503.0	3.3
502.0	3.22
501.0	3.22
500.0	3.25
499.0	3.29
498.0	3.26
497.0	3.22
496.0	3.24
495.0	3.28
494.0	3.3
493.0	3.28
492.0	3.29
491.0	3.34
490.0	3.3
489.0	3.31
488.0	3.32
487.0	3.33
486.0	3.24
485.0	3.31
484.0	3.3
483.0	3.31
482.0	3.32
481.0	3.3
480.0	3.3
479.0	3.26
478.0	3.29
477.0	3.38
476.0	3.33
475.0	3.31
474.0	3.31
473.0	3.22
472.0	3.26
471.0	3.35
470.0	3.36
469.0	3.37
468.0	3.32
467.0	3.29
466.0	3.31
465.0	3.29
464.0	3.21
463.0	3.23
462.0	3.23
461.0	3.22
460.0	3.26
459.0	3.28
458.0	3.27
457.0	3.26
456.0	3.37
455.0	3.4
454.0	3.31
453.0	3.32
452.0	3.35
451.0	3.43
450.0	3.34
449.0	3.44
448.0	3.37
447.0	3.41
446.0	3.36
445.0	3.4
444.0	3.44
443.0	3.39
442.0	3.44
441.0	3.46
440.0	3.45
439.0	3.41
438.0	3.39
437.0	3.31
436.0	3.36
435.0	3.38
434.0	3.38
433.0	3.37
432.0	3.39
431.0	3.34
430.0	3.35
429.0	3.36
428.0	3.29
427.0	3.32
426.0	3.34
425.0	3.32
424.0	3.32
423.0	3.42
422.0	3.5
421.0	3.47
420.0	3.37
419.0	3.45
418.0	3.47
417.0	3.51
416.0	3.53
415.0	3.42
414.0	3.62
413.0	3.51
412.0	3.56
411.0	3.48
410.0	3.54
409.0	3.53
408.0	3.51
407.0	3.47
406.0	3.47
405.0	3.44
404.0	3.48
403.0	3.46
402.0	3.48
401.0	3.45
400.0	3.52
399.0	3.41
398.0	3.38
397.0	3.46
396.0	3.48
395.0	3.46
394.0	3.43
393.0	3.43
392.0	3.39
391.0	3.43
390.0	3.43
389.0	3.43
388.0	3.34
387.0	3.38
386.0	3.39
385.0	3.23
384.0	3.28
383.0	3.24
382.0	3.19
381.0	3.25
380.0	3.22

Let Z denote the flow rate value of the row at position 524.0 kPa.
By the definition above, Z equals 3.21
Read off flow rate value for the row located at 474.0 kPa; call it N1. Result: 3.31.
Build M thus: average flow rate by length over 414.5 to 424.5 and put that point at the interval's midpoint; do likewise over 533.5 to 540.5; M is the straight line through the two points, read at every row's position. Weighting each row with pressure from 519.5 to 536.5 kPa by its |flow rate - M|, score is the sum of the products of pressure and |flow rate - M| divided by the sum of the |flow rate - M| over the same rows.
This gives 525.6 kPa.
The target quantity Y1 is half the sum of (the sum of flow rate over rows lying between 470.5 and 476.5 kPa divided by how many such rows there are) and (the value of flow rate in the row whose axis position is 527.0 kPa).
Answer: 3.24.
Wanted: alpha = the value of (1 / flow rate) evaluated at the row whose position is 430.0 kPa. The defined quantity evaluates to 0.299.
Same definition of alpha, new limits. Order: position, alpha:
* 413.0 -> 0.285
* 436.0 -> 0.298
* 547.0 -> 0.323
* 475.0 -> 0.302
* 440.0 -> 0.290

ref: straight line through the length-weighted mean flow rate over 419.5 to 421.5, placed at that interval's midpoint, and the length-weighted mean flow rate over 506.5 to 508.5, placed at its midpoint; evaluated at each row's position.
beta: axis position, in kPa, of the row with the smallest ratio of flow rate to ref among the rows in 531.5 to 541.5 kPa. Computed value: 535.0 kPa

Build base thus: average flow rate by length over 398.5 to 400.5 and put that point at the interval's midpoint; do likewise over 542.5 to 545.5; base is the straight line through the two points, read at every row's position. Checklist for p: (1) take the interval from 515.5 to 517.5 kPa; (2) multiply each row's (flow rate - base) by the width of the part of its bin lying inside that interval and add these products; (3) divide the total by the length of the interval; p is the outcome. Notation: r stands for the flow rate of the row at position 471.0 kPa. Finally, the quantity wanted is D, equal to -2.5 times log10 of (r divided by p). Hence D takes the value -4.7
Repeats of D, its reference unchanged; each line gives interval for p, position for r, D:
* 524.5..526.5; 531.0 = -5.6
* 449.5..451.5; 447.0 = -5.1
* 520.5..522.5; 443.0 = -4.6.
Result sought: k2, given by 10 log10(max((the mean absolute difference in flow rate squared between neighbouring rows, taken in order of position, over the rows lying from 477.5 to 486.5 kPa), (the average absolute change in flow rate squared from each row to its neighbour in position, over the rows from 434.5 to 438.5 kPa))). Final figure -4.8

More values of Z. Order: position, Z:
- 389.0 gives 3.43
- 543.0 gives 3.21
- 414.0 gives 3.62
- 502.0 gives 3.22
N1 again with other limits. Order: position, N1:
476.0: 3.33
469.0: 3.37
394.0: 3.43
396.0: 3.48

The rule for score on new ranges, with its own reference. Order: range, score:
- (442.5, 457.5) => 450.7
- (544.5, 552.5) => 549.5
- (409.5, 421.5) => 414.9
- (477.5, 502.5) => 490.2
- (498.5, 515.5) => 506.6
